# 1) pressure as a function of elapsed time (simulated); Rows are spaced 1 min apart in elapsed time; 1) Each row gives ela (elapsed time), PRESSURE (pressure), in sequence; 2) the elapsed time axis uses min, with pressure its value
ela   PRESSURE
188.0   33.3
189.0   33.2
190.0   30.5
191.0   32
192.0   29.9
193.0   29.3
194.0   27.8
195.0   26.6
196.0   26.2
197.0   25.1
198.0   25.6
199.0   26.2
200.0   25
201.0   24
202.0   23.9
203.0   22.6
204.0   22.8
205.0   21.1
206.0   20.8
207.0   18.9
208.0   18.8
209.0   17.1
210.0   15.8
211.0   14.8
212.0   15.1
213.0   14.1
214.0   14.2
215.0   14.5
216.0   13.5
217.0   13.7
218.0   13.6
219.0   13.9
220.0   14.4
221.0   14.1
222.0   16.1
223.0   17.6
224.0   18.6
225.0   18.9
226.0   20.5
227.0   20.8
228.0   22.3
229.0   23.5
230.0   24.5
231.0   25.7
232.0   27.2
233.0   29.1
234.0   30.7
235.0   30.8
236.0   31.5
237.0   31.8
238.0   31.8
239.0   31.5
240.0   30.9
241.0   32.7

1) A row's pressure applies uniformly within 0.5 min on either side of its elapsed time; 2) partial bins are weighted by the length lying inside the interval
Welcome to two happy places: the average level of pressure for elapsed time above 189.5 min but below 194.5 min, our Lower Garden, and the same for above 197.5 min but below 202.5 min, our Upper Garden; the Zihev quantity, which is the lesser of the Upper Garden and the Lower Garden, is 24.9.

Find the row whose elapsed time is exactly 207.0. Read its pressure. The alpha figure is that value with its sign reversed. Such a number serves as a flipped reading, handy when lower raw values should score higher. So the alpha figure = -18.9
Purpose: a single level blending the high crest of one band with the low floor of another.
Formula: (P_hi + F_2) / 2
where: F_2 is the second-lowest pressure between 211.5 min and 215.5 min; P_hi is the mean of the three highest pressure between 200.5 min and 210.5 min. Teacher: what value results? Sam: 18.9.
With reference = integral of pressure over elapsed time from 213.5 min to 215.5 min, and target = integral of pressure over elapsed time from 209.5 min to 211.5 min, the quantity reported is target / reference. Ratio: 1.07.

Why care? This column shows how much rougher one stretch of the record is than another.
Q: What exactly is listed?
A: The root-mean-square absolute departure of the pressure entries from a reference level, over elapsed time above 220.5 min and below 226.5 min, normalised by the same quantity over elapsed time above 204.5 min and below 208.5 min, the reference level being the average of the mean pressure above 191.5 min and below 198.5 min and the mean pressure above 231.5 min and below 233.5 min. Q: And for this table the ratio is 1.3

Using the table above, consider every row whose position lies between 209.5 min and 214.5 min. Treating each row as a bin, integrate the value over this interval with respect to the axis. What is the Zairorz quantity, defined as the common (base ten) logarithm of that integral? 1.9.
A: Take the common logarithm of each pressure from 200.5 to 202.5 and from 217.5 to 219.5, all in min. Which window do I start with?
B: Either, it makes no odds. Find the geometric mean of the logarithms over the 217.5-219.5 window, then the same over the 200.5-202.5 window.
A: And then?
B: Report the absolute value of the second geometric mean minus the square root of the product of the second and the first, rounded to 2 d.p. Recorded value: 0.13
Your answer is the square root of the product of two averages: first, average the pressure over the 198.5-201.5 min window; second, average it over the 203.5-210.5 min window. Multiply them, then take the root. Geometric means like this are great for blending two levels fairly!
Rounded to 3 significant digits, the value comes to 22.0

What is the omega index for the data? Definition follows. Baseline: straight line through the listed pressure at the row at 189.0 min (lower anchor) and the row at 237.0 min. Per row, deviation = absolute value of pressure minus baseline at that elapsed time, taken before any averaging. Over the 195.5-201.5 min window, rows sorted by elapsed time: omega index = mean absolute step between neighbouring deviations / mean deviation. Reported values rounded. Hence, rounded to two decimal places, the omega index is 0.12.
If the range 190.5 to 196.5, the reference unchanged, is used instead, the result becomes 0.25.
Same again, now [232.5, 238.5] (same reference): 0.63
